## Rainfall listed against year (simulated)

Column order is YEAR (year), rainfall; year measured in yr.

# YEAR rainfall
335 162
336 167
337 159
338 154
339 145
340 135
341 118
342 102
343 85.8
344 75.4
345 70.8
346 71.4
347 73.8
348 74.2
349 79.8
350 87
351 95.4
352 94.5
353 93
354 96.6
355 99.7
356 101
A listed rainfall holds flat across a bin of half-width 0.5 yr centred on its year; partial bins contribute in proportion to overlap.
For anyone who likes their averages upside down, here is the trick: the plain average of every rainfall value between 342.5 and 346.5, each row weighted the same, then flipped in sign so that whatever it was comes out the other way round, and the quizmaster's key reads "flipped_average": -76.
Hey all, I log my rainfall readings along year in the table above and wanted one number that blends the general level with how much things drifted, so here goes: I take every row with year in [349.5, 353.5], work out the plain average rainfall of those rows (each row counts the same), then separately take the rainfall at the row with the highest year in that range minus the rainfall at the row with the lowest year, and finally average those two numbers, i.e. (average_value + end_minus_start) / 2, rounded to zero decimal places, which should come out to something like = 49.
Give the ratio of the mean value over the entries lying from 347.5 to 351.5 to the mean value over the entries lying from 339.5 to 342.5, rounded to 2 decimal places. 0.71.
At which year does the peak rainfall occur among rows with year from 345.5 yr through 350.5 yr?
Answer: 350 yr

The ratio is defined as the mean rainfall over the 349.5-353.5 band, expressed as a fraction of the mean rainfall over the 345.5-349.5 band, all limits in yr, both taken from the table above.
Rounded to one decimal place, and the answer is 1.2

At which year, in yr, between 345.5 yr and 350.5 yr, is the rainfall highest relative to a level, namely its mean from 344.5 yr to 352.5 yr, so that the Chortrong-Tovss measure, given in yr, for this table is 350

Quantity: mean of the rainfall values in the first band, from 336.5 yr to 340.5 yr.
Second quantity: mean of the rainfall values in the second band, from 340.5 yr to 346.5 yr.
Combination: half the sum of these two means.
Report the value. 118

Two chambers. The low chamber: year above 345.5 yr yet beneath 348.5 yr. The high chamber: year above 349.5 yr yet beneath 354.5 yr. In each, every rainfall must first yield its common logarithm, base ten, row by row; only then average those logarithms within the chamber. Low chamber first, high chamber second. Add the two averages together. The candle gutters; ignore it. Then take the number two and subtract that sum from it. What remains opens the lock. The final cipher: -1.83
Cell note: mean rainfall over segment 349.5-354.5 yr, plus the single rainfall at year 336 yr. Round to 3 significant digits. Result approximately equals 260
